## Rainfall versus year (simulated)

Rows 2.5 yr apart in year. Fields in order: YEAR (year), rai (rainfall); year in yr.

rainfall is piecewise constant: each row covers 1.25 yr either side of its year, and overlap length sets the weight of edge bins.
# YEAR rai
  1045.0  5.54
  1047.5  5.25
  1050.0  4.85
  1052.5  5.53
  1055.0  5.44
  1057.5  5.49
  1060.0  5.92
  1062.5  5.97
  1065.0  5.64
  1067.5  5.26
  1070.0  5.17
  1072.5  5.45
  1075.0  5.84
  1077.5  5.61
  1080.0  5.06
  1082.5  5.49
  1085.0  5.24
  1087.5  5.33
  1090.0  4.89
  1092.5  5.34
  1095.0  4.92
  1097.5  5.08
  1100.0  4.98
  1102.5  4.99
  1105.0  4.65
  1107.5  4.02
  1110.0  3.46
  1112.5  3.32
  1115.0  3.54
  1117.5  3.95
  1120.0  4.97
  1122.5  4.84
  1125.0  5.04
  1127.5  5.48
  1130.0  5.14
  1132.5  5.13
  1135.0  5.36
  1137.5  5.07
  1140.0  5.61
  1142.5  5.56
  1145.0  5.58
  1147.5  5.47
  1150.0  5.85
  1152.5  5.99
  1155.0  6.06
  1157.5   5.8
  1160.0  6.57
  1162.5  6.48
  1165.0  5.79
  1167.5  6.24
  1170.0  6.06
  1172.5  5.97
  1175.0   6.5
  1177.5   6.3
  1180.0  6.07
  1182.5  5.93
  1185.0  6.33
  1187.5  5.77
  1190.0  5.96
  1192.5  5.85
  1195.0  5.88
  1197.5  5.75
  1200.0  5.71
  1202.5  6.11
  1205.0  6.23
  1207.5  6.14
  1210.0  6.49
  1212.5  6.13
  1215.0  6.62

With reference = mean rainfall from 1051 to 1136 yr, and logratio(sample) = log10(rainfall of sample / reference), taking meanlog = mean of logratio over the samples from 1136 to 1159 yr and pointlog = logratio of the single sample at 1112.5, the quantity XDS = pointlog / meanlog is -3.6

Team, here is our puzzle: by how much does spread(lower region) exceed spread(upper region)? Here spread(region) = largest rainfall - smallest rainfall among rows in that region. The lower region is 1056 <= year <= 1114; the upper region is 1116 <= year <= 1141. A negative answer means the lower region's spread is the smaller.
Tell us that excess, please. 1.0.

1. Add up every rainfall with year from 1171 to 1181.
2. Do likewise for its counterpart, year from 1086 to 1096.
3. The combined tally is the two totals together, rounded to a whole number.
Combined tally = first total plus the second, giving 45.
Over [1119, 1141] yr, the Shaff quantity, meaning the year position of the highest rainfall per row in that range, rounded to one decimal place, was 1140.0 yr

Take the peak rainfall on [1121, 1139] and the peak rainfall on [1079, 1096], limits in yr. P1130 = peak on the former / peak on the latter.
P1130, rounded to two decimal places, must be 1.00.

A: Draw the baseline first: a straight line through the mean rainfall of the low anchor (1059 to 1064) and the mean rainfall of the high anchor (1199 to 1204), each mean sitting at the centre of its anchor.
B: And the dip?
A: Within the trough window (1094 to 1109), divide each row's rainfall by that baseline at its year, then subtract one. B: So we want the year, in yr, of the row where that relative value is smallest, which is 1107.5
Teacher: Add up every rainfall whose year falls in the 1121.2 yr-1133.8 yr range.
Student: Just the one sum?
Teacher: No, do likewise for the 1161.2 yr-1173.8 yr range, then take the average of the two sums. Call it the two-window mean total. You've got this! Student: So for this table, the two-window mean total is 28.1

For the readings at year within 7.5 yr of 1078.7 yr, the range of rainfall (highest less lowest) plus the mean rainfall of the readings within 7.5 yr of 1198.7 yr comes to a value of 6.70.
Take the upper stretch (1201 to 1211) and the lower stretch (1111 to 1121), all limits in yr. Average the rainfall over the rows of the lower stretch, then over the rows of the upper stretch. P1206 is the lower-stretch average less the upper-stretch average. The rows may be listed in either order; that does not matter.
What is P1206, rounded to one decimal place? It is -2.3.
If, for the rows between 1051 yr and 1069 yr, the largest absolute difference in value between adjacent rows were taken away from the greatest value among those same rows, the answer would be 5.54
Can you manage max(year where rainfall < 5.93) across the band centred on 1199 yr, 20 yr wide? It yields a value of 1200.0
